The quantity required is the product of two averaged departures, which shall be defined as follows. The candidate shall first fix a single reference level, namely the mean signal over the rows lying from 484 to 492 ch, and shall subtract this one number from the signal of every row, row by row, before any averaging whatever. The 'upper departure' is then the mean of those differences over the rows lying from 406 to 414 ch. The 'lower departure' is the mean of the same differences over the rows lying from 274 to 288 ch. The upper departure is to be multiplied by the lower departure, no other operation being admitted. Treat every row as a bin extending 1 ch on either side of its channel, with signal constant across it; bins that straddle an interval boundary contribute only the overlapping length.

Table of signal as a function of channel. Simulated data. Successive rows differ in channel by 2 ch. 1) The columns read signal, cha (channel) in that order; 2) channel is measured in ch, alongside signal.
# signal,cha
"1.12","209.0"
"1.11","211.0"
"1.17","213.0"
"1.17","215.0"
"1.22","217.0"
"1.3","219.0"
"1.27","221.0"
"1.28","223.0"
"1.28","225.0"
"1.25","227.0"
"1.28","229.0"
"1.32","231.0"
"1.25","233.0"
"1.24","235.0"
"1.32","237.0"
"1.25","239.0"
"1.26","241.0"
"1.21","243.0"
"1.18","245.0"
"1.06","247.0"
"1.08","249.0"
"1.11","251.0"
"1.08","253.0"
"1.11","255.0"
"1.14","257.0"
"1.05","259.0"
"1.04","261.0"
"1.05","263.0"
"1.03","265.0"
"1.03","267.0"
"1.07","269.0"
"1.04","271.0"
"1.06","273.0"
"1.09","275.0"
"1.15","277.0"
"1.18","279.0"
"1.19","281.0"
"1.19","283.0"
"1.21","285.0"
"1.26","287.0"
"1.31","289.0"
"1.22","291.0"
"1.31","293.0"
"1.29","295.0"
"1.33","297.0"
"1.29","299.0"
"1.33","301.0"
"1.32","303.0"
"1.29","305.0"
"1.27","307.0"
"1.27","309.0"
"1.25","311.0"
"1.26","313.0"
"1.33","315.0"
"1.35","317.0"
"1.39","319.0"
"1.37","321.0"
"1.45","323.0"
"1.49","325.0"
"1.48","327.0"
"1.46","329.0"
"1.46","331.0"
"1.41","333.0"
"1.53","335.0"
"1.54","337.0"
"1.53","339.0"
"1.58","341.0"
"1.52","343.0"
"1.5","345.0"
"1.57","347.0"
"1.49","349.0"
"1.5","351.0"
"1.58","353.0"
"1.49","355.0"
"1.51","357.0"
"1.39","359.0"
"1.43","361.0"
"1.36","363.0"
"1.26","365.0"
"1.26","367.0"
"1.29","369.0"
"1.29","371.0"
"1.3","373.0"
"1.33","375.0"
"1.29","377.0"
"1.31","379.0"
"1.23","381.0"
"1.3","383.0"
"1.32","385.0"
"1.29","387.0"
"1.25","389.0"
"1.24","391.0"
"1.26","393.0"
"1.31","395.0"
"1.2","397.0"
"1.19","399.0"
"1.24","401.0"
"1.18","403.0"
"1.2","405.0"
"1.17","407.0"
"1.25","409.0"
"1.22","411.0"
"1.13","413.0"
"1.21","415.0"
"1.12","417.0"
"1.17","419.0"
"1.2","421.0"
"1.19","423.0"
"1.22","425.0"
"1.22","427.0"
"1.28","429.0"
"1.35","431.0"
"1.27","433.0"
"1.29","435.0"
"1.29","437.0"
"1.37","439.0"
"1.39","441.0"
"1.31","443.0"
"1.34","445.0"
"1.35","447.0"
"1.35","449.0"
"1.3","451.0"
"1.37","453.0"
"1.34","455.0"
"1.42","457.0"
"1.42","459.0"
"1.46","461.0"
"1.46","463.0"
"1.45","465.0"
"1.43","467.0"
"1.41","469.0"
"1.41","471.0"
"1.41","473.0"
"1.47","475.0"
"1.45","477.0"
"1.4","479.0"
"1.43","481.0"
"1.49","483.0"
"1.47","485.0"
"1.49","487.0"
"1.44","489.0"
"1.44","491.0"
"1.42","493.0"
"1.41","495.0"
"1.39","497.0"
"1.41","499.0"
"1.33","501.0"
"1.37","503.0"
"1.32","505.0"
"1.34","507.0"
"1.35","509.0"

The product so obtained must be 0.075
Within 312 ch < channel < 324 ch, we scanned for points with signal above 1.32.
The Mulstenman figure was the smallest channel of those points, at 315.0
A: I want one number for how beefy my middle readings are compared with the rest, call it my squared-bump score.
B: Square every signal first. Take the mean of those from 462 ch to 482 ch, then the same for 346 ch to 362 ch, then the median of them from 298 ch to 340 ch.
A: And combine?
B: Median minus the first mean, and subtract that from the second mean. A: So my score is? 2.41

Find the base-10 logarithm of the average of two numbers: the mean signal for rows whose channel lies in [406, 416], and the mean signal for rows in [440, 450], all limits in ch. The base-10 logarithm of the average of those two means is 0.104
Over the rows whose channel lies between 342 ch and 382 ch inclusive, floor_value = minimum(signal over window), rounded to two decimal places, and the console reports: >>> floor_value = 1.23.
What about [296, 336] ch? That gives 1.25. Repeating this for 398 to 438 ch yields 1.12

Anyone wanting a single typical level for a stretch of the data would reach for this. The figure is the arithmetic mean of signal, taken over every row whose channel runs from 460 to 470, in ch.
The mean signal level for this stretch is 1.44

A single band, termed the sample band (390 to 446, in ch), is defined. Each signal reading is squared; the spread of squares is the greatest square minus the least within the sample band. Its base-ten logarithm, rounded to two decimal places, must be -0.17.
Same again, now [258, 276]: -0.90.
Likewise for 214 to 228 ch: -0.49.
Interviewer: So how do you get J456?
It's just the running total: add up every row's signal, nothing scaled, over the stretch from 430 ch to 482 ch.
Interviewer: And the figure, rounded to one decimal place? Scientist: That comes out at 35.9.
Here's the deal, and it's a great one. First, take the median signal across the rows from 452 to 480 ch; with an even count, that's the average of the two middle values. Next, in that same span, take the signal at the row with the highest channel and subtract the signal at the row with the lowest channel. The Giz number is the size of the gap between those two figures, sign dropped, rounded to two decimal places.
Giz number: 1.39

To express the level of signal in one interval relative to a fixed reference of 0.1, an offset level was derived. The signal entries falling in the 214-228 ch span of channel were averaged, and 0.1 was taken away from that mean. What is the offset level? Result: 1.15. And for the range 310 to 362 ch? 1.36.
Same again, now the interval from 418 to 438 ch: 1.15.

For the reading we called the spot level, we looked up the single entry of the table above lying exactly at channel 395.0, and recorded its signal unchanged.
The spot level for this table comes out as 1.31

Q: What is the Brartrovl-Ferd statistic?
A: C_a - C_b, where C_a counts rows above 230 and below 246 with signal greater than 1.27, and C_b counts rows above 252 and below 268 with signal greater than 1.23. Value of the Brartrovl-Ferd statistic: 2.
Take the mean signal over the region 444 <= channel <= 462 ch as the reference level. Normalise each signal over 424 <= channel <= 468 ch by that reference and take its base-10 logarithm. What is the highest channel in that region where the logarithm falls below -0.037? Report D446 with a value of 427.0 ch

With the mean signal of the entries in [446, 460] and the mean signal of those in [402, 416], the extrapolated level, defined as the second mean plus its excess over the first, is 1.02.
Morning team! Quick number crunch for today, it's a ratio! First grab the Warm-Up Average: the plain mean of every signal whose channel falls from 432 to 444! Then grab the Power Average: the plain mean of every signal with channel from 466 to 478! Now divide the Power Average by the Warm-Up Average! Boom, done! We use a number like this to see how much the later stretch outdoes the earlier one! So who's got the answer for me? 1.08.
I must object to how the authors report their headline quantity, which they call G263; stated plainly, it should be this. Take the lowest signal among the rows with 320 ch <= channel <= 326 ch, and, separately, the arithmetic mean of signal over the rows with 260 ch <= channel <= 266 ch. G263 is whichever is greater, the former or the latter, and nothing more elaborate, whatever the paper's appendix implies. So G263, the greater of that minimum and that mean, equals 1.37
